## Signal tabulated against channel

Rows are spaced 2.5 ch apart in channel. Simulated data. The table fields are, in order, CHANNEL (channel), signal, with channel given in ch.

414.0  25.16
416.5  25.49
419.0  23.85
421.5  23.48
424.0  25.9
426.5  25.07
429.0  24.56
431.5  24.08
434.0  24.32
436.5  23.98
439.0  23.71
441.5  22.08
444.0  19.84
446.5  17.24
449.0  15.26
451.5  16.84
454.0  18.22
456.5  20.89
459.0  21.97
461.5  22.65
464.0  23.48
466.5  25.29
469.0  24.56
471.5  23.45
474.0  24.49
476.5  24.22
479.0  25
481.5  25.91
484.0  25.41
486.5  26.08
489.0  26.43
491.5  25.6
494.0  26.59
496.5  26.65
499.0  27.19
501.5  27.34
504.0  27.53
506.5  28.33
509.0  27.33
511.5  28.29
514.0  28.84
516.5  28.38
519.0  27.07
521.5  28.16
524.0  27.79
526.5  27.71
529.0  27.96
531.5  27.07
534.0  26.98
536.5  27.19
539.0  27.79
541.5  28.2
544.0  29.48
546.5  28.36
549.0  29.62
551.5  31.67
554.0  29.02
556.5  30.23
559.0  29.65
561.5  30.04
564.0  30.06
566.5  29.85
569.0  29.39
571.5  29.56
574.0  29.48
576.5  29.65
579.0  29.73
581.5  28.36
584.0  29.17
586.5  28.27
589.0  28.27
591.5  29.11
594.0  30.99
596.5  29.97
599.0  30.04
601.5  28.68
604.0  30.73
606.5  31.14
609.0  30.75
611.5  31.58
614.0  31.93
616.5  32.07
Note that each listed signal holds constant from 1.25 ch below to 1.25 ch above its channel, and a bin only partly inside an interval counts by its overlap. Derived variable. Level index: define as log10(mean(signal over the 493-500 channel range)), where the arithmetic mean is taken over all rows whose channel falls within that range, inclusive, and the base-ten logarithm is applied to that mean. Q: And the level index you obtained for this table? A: 1.428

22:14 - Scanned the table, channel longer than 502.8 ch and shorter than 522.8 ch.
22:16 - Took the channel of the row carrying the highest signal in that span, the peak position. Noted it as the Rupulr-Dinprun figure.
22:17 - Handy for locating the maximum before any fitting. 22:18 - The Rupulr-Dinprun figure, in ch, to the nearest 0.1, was 514.0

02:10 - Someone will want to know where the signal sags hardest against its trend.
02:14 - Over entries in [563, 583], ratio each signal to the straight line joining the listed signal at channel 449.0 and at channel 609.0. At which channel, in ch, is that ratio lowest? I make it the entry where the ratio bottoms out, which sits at 581.5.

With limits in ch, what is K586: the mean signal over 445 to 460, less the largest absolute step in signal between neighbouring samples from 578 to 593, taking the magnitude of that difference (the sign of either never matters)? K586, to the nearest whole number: 17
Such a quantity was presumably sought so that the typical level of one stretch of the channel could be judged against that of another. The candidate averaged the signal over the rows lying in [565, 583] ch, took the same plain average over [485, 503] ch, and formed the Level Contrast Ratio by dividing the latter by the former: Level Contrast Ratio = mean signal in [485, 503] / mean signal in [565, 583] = 0.90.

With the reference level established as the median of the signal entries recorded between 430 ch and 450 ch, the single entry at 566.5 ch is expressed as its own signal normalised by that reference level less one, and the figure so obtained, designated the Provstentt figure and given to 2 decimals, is 0.30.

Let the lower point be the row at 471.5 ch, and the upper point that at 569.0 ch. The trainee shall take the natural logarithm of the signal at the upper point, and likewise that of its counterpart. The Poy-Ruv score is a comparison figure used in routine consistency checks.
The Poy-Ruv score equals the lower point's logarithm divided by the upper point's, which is 0.933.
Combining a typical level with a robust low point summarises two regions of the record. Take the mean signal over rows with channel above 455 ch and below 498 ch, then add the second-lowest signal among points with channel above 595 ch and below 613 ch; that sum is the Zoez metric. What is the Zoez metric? 54.6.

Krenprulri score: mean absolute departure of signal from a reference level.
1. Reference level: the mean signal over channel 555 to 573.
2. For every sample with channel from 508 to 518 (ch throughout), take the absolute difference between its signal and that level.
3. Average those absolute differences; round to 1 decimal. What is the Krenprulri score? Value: 1.6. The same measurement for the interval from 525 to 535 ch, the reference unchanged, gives 2.4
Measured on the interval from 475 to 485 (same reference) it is 4.7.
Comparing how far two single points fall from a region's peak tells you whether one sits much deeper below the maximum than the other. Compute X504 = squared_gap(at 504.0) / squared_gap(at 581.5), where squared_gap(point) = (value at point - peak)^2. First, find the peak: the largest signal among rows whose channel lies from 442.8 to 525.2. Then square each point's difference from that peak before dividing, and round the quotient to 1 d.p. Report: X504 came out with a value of 7.4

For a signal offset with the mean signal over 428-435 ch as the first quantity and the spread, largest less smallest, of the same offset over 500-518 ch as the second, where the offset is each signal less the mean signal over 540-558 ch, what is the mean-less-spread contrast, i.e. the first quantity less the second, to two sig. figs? -6.7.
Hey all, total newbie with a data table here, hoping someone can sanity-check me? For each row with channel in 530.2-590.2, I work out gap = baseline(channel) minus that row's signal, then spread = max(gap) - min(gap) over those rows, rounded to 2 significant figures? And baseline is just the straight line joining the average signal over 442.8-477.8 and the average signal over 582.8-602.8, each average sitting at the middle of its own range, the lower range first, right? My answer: 5.7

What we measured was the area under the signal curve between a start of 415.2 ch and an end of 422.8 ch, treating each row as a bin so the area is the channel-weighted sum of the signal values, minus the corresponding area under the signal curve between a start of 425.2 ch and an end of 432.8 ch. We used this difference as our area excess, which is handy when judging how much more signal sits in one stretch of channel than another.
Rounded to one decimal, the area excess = -2.2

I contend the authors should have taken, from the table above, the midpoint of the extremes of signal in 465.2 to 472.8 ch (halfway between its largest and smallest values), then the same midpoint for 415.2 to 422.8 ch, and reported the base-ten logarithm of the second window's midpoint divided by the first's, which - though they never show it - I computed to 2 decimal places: 0.00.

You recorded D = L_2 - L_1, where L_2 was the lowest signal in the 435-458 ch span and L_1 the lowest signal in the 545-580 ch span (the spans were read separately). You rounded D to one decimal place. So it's -13.1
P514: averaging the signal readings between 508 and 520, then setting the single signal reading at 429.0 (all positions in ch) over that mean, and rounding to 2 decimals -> 0.88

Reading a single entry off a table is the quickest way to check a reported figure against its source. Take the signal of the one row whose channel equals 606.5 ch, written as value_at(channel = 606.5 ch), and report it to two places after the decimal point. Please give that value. 31.14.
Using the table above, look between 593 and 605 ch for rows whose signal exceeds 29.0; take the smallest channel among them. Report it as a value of 594.0 ch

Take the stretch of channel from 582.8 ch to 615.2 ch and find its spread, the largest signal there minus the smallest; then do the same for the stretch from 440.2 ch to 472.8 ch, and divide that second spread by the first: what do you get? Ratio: 2.7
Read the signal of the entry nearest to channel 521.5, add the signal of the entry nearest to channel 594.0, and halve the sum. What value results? 29.6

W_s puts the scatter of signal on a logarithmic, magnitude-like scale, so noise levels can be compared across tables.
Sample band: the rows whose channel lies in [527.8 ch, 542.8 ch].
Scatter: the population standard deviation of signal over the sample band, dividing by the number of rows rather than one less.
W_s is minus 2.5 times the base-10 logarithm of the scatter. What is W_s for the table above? 0.82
